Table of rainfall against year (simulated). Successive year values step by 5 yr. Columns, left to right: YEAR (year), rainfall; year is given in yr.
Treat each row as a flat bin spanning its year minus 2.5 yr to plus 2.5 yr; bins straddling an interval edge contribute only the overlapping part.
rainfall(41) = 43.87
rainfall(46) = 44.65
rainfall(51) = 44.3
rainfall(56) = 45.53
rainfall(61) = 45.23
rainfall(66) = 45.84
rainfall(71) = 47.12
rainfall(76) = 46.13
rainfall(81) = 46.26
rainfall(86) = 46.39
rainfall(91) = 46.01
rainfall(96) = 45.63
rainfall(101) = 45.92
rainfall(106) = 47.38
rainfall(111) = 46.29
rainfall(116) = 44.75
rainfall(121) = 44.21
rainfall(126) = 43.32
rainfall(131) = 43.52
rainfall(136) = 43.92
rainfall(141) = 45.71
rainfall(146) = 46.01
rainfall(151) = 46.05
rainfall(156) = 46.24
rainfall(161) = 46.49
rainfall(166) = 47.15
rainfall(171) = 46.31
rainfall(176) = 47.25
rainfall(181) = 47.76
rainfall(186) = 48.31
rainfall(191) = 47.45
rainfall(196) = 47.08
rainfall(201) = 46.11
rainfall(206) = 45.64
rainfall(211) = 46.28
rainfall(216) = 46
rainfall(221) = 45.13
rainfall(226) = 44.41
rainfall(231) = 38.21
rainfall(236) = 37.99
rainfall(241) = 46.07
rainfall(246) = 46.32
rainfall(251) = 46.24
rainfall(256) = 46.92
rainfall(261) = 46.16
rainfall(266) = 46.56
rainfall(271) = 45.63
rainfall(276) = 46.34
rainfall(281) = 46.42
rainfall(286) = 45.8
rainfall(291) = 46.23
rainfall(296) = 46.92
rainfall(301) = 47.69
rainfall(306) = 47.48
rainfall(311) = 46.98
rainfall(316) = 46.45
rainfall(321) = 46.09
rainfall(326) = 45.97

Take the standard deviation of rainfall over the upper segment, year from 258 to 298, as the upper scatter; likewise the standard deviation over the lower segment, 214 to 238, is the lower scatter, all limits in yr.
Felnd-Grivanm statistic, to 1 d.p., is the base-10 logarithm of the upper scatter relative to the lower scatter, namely -1.0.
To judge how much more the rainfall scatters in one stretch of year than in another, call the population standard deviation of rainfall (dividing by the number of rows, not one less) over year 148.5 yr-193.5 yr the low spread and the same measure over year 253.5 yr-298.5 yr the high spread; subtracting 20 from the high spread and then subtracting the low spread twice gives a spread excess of -21.0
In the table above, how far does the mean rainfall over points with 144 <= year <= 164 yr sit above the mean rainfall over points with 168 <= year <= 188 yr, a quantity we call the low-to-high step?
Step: -1.2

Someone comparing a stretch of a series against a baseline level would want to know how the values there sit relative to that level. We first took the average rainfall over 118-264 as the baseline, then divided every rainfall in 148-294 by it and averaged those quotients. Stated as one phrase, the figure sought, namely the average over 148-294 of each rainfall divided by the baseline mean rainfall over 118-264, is 1.008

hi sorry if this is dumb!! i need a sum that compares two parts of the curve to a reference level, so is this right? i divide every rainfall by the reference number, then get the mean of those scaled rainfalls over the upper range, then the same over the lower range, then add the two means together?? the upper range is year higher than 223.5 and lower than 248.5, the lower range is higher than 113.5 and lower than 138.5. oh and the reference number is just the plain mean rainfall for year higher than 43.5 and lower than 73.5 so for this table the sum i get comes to 1.90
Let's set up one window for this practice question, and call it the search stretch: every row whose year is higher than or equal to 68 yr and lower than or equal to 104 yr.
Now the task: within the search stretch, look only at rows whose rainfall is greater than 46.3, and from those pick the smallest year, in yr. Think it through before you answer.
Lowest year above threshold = 71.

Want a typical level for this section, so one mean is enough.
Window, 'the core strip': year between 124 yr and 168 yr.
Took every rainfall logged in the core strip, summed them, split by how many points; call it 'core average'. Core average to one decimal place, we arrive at 45.4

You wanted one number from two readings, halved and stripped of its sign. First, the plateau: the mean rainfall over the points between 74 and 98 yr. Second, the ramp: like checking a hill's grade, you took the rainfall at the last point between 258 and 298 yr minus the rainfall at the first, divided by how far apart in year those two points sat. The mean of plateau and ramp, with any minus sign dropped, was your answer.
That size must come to 23.1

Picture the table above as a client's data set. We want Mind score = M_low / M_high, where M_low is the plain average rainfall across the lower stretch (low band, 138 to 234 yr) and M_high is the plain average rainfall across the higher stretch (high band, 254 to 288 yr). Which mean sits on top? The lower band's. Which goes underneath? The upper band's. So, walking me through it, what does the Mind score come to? 0.99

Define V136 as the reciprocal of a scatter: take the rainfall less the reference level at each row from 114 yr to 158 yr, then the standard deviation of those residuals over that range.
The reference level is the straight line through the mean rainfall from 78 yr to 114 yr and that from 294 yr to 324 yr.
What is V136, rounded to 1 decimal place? 0.9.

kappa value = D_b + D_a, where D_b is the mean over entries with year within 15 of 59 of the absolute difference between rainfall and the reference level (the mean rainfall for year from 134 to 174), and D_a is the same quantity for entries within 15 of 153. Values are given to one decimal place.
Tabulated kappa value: 1.3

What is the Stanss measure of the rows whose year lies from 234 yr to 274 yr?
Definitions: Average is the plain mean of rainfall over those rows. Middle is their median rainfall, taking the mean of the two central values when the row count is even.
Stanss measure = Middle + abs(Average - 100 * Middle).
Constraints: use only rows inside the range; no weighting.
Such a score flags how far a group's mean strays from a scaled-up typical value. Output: 4621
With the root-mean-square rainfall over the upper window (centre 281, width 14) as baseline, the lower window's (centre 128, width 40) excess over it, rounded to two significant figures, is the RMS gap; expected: -1.5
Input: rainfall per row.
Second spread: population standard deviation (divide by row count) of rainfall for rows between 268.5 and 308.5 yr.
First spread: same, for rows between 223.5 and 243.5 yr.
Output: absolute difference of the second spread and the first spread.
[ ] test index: 2.9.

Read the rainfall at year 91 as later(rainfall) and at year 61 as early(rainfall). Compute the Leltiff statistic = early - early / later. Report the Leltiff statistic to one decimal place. 44.2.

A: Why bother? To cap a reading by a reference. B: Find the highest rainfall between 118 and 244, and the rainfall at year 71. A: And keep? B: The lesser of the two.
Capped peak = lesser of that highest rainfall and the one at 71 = 47.1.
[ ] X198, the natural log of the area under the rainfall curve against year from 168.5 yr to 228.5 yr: 7.93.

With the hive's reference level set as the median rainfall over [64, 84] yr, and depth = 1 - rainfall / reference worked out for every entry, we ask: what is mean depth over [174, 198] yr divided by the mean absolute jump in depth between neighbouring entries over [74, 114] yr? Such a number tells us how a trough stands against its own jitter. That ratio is -2.5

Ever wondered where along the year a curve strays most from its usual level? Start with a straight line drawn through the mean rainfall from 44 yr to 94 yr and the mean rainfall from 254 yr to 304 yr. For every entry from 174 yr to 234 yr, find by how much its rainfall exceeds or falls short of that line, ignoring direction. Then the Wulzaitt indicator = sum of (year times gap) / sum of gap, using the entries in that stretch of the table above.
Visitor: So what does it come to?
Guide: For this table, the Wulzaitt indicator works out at 211.9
